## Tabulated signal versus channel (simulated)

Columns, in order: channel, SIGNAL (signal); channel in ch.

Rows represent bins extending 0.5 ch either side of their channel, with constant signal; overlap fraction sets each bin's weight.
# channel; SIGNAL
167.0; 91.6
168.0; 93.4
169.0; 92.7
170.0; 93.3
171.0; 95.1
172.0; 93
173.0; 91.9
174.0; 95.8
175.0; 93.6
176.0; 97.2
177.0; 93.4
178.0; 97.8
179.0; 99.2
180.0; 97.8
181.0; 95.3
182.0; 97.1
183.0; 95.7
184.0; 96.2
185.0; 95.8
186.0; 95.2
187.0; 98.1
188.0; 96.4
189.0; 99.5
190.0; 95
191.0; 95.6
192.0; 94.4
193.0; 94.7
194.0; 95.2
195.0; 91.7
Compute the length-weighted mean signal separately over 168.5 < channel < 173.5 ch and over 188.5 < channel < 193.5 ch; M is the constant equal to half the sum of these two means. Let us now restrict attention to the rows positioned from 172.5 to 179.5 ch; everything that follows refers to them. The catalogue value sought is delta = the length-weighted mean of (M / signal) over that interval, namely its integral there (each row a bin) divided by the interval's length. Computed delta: 0.990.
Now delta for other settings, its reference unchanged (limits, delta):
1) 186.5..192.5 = 0.980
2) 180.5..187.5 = 0.983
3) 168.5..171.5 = 1.009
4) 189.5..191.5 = 0.992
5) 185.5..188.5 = 0.979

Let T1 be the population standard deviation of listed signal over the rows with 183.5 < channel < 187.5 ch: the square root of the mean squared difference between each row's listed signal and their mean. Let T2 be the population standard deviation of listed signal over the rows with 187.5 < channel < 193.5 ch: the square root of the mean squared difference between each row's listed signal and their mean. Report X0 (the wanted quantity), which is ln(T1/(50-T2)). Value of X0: -3.8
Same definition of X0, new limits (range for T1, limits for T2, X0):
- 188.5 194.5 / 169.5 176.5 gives -3.3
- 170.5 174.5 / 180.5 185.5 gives -3.4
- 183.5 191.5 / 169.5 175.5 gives -3.5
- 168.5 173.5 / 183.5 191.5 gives -3.8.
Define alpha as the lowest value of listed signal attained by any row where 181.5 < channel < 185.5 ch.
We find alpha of 95.7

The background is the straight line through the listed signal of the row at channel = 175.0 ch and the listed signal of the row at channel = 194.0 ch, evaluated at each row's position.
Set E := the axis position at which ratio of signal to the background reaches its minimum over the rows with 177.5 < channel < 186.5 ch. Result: 186.0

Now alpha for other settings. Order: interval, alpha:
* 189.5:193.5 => 94.4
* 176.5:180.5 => 93.4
